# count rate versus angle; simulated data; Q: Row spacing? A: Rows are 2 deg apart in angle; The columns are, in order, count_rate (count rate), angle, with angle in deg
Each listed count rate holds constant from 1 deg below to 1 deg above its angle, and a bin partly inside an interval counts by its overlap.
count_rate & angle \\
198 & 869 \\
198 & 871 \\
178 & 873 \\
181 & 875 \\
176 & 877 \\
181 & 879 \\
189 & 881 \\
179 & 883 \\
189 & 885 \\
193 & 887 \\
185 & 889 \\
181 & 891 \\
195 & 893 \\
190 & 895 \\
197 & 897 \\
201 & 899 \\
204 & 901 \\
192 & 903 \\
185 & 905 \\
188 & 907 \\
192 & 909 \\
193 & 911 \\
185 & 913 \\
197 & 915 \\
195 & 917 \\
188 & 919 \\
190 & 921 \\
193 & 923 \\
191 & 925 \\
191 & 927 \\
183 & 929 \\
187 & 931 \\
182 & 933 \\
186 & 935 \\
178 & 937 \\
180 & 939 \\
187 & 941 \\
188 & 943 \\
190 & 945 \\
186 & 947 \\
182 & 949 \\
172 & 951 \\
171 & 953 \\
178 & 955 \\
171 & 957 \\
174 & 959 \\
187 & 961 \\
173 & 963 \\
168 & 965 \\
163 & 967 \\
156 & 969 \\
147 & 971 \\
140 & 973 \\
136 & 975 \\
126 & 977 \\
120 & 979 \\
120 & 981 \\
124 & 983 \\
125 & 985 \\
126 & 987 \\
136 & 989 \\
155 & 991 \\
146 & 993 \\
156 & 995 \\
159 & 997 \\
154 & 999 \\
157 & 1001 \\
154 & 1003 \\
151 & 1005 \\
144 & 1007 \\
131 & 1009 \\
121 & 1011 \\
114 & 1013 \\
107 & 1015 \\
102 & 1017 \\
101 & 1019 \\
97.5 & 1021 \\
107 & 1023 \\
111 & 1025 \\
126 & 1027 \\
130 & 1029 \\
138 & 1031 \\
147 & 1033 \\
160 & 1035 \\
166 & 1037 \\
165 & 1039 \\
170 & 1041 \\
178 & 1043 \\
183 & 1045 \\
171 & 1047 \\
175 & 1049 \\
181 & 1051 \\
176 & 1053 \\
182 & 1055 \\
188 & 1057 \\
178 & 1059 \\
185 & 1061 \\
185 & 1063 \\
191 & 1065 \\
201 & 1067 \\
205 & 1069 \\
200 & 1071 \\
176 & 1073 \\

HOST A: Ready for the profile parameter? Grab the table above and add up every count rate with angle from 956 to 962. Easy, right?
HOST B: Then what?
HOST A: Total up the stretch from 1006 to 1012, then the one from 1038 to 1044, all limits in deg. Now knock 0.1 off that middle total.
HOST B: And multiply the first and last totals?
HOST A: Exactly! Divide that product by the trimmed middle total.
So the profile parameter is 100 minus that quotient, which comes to -589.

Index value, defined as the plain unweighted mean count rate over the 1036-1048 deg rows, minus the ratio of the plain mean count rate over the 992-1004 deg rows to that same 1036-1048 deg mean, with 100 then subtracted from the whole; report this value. 71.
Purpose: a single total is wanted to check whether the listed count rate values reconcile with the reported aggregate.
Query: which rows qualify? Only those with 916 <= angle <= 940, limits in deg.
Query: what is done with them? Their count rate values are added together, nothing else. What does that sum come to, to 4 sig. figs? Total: 2244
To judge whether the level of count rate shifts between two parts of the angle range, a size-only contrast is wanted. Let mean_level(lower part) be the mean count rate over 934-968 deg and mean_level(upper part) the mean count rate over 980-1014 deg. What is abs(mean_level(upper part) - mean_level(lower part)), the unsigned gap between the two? 39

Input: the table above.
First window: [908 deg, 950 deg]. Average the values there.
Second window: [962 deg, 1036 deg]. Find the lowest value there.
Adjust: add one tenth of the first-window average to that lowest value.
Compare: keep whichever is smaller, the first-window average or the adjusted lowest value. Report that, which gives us 116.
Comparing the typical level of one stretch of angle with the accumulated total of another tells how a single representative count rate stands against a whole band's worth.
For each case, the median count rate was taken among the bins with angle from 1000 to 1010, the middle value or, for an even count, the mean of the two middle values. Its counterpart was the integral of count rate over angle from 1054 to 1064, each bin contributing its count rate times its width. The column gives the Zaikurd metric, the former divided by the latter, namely 0.08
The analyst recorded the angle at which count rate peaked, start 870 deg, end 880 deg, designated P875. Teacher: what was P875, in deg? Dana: 871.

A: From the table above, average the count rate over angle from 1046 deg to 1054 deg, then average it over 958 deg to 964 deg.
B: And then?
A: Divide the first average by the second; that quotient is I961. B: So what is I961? 1.0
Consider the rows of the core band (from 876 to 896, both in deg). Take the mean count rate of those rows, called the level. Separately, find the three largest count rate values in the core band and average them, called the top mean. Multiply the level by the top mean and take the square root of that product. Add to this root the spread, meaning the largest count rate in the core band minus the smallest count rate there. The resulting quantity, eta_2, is 208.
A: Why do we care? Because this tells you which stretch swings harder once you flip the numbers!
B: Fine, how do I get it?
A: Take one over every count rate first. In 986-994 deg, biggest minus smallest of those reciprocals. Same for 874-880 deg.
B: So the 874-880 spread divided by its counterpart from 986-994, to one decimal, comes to 0.1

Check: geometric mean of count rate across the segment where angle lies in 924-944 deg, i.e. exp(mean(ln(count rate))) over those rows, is 185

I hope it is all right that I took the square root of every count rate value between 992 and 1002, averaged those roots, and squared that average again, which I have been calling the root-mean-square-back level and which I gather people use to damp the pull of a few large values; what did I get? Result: 154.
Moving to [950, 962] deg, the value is 175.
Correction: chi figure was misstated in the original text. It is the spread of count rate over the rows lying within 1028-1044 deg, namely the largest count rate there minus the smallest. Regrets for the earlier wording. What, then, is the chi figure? 48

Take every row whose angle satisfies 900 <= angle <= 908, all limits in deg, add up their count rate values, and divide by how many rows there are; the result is 192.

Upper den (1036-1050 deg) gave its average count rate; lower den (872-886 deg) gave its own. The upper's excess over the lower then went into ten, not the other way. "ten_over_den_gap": -1.1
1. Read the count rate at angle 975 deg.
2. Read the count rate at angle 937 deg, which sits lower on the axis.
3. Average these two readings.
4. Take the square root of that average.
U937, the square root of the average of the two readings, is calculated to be 12.5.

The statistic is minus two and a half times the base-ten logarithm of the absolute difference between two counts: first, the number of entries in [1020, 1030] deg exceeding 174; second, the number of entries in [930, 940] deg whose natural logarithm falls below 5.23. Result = -1.5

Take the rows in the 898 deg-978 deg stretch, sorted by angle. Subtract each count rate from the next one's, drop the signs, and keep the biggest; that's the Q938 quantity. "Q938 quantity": 14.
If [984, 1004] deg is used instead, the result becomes 19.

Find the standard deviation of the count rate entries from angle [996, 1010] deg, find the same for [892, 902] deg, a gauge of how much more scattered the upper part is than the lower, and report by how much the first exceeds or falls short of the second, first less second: 4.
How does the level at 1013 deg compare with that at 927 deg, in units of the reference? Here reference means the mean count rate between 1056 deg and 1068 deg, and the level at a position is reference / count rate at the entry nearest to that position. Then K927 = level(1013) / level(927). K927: 1.7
